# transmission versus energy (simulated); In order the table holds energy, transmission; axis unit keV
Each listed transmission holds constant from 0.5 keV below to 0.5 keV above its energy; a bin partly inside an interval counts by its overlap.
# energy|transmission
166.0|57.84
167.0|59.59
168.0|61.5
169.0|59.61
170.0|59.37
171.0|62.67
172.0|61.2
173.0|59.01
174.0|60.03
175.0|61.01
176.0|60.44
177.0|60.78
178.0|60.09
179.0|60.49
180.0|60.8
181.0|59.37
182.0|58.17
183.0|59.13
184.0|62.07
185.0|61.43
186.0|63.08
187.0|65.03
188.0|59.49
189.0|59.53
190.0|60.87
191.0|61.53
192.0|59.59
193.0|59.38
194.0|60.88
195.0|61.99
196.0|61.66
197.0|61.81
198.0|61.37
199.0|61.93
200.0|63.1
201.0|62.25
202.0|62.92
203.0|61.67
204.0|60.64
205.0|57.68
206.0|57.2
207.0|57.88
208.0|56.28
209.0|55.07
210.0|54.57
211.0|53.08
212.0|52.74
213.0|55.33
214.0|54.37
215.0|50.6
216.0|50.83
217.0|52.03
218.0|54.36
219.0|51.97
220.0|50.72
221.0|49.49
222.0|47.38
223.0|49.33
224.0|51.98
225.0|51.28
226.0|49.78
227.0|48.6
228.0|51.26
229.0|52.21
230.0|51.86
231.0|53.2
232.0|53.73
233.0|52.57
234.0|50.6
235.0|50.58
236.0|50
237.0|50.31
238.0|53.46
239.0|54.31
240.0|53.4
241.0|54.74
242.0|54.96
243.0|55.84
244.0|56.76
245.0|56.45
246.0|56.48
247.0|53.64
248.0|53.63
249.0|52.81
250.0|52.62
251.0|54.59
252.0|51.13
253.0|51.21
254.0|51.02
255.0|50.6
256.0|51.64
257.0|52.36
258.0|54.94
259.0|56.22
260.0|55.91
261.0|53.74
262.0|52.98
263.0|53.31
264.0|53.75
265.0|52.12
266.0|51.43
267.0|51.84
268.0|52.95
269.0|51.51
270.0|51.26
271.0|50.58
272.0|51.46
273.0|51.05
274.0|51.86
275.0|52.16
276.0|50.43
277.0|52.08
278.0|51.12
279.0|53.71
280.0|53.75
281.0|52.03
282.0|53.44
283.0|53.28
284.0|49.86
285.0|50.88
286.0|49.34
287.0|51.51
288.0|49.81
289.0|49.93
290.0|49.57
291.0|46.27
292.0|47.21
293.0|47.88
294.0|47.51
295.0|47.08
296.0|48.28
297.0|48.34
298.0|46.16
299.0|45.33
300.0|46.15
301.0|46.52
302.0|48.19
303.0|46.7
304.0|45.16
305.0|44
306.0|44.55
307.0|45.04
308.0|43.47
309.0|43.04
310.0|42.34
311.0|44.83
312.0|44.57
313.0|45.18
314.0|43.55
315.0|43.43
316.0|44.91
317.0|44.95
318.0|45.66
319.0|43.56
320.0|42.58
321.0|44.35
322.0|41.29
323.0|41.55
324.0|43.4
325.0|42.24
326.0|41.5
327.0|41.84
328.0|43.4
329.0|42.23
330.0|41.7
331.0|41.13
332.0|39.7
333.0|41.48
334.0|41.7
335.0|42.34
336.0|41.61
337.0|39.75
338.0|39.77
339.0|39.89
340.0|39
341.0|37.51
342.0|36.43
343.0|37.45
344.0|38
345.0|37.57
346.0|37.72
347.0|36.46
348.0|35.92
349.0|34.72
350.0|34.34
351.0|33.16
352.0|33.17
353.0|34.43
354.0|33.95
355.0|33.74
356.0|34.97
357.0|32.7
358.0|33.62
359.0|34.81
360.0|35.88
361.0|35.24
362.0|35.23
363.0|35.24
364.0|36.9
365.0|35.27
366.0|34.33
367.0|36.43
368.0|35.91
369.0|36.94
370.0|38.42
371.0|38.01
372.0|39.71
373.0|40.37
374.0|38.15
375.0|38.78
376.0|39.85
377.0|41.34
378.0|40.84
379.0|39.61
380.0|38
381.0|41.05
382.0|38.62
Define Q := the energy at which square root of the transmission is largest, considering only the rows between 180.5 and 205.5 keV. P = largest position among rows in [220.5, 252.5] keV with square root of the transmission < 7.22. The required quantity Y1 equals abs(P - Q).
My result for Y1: 65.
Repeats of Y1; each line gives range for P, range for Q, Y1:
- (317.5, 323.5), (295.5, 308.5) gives 26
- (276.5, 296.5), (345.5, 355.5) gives 50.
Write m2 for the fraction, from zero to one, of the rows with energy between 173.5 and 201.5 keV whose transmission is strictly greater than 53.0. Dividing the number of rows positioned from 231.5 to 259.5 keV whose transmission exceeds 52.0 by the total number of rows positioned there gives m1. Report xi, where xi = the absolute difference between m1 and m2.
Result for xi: 0.3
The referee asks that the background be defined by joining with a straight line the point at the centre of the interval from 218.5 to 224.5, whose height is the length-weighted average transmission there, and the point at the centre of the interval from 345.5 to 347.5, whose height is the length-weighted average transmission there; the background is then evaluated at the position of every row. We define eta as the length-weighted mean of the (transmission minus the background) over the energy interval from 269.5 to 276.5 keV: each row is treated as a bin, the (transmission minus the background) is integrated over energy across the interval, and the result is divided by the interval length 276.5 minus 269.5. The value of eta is 6.5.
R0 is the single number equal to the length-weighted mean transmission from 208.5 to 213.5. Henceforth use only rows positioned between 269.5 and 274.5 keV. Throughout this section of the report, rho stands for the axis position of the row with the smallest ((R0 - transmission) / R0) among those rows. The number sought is 274.0 keV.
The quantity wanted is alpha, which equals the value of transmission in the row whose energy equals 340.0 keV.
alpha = 39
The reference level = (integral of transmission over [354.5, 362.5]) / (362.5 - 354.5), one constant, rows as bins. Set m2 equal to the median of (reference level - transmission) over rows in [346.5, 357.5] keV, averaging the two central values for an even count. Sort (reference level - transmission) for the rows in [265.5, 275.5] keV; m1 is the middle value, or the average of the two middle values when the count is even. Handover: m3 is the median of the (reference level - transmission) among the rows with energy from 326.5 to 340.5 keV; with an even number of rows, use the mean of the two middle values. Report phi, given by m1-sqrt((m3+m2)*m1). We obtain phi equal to -28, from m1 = -17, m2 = 0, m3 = -7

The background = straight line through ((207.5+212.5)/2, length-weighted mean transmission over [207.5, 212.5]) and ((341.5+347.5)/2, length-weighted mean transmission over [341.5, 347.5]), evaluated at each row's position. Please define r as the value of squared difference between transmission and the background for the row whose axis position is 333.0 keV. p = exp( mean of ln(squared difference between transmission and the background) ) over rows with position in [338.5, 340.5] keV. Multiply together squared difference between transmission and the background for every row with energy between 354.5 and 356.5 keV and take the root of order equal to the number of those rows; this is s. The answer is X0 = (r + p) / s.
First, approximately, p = 2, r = 8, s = 2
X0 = 5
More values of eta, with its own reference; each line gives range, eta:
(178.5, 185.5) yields 5.9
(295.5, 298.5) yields 5.3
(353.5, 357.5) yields -2.3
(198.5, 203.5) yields 10.1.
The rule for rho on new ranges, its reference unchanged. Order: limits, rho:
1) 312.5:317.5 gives 313.0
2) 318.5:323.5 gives 321.0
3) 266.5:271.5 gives 268.0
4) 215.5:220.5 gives 218.0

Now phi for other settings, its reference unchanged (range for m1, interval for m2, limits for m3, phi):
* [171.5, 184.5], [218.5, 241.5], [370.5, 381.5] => -50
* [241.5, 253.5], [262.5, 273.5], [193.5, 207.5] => -49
